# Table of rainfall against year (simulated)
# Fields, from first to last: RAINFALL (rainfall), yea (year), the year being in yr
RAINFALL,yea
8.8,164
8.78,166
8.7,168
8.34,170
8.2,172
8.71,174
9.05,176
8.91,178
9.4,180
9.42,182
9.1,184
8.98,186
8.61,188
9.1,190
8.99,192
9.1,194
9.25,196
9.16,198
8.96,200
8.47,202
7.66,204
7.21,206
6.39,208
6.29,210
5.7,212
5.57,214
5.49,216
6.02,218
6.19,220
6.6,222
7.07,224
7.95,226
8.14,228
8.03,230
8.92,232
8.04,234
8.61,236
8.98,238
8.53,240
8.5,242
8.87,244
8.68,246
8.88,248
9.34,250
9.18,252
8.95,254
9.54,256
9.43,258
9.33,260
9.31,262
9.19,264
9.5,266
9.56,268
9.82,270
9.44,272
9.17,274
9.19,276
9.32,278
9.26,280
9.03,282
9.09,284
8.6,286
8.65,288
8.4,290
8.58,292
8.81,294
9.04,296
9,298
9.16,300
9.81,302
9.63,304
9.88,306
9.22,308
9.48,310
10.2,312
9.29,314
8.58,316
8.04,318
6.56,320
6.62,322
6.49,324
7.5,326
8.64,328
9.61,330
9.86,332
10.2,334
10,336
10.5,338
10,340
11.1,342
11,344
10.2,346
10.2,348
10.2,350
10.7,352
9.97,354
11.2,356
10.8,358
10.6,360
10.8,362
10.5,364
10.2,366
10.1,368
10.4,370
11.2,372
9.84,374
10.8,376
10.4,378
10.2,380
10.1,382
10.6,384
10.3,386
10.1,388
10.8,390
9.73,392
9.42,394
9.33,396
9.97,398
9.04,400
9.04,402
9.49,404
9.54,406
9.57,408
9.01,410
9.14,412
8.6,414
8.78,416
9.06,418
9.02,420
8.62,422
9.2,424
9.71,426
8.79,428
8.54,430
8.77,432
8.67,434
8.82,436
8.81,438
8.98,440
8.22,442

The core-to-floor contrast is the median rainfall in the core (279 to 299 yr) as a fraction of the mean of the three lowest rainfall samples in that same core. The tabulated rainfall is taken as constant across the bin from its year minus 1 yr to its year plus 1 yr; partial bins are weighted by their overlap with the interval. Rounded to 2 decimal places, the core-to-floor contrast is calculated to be 1.04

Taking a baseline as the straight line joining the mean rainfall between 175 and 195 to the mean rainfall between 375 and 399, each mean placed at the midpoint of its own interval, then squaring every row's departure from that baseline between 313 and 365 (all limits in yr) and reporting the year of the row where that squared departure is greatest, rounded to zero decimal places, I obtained 324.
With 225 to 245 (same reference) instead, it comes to 226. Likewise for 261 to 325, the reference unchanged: 324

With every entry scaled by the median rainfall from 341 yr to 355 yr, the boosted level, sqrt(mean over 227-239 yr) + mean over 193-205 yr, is 1.77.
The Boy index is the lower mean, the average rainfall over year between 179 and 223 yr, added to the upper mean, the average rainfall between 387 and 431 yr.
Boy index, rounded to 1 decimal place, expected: 17.1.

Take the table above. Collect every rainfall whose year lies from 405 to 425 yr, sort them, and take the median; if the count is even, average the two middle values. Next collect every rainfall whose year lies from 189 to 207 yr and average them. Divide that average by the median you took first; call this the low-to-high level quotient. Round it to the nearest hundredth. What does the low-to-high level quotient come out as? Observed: 0.96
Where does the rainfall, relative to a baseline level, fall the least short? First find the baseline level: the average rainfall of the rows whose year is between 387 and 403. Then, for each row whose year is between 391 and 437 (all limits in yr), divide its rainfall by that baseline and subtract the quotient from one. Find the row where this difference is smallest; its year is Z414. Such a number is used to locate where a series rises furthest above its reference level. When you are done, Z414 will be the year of 398 yr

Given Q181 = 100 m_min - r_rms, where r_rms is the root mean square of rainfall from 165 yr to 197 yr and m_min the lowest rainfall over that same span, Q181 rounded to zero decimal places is 811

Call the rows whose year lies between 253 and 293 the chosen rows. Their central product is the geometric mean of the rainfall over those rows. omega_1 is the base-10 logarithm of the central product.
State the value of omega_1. 0.96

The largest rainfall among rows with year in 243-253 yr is 9.34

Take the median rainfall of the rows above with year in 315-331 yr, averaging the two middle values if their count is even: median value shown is 7.8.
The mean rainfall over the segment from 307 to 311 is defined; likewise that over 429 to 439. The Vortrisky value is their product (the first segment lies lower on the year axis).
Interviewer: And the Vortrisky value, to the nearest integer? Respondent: 82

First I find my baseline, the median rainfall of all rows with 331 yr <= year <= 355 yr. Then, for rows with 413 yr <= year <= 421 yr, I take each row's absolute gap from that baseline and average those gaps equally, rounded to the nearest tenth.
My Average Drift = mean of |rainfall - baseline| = 1.3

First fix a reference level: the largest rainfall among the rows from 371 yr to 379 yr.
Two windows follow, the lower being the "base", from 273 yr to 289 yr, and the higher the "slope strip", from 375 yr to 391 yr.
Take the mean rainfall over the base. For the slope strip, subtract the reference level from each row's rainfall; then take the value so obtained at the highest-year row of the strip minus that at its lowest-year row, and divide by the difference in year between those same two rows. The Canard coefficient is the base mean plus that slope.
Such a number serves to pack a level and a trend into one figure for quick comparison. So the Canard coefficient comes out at 9.0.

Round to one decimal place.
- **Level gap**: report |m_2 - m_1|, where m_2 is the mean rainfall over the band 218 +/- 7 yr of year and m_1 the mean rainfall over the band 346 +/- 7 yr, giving 4.4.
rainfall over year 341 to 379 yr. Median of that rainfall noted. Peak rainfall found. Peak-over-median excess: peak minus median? 0.7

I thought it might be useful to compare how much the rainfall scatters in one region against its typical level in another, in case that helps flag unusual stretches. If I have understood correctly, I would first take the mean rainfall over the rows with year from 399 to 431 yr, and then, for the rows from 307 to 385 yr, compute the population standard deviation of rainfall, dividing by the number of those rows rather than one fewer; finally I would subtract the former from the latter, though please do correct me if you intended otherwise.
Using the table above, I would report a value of -7.8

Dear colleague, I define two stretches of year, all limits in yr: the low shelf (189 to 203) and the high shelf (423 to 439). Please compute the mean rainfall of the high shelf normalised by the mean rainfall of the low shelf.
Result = 0.99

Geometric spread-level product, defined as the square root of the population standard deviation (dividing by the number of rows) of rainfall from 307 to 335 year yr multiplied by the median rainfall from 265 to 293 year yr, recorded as 3.4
